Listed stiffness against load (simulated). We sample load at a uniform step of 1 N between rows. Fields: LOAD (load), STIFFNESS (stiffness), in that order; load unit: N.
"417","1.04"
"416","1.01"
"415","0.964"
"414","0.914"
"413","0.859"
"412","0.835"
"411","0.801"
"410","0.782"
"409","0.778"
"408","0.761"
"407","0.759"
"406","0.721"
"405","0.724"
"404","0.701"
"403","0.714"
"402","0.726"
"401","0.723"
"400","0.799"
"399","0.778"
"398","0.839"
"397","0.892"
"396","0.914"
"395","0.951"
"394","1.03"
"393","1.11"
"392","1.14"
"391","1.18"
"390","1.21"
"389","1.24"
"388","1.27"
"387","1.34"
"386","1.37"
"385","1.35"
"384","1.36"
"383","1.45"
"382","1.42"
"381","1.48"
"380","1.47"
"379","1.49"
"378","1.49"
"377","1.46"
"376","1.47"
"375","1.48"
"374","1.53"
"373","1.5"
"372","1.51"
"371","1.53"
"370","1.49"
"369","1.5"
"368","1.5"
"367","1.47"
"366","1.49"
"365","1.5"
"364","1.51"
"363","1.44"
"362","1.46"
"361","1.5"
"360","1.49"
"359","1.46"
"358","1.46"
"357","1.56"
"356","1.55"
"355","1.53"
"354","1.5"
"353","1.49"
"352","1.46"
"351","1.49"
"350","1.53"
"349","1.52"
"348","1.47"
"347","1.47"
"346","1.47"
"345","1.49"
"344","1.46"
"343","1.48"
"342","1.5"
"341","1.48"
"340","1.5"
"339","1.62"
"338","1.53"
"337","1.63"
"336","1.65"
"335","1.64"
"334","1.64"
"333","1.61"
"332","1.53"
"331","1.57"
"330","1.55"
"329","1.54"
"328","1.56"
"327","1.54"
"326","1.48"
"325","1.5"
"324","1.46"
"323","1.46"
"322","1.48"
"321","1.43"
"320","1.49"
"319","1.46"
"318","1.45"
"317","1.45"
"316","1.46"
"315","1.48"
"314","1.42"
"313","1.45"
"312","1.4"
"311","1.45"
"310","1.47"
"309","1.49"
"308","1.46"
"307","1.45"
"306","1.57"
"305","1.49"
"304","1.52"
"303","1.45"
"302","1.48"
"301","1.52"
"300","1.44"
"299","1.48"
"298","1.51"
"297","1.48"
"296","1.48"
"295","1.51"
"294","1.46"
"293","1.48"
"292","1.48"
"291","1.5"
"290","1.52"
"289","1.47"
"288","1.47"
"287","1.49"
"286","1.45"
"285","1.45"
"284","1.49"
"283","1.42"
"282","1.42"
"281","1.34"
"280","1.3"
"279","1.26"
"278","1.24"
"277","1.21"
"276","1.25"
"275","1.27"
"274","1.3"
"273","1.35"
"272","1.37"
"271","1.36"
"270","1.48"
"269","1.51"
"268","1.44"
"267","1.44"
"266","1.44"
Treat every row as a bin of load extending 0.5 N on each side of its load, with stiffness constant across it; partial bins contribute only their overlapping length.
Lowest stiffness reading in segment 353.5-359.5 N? 1.46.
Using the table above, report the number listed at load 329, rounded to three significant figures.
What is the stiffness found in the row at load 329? 1.54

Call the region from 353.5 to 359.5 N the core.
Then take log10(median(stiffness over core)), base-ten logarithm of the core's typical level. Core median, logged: 0.180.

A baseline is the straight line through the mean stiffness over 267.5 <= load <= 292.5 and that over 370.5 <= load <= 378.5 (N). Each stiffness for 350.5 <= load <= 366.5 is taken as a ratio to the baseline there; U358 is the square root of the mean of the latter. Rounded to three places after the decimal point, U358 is 1.005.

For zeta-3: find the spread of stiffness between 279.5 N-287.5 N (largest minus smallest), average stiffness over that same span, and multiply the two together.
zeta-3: 0.270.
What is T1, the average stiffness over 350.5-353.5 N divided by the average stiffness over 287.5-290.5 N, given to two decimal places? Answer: 1.00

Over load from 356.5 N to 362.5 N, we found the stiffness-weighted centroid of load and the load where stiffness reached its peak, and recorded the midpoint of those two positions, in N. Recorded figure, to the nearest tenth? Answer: 358.2 N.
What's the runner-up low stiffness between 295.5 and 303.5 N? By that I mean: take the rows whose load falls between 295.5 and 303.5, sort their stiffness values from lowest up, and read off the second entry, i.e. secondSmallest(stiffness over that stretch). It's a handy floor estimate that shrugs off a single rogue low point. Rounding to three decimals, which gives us 1.450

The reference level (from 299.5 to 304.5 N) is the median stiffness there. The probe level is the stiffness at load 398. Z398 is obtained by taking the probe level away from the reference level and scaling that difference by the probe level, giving 0.76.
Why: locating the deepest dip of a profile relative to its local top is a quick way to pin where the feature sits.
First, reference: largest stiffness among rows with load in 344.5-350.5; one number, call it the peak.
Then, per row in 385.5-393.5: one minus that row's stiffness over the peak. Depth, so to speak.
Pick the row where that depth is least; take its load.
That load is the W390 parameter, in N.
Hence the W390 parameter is 386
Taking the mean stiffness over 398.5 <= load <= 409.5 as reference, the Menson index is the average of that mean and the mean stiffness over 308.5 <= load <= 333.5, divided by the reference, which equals 1.50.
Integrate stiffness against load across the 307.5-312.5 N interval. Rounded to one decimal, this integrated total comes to 7.3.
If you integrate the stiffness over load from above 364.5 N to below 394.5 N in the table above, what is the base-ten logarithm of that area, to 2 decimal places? 1.62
